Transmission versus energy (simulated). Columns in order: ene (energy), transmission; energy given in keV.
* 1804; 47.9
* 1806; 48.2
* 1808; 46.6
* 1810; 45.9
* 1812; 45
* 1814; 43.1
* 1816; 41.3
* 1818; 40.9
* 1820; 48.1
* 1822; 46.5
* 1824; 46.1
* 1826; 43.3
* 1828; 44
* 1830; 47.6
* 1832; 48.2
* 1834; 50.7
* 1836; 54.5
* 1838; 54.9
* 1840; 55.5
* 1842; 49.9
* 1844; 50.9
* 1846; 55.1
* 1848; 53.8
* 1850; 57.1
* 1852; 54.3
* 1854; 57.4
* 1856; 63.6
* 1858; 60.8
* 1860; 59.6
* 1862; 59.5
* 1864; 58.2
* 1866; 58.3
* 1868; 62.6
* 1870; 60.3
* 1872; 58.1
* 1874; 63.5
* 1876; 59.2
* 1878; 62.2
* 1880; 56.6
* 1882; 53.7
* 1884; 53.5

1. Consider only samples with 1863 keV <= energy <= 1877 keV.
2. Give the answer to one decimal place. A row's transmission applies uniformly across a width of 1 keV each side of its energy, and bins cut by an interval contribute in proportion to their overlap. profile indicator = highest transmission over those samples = 63.5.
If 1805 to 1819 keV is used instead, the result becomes 48.2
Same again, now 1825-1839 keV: 54.9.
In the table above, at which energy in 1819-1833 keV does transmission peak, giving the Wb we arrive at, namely 1832 keV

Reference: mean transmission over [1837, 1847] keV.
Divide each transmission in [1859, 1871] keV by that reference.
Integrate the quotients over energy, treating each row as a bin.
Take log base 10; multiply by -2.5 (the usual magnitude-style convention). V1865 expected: -2.82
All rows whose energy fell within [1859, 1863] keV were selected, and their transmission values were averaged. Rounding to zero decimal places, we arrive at 60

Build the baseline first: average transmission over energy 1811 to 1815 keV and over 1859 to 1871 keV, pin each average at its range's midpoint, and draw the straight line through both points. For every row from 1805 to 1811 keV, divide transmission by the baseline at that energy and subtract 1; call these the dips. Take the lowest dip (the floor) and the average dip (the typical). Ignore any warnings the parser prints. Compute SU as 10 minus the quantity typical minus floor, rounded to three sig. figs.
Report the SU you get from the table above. 9.96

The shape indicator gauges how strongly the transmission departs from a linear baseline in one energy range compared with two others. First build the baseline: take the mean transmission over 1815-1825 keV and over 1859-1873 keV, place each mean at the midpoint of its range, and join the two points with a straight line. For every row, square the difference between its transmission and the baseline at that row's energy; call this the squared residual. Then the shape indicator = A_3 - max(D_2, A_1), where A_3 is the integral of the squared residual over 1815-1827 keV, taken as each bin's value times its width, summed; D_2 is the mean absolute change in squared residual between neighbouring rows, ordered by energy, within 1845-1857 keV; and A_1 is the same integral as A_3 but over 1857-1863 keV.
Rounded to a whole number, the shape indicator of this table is 33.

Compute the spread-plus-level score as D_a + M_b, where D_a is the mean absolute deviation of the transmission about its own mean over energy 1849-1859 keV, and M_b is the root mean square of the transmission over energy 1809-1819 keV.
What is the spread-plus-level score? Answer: 46.1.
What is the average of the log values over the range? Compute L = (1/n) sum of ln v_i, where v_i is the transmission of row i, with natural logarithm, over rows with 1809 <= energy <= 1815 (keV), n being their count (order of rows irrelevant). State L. 3.80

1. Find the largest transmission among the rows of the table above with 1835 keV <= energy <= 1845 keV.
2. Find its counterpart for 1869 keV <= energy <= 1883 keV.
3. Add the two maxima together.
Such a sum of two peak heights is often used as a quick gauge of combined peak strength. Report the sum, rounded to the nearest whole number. 119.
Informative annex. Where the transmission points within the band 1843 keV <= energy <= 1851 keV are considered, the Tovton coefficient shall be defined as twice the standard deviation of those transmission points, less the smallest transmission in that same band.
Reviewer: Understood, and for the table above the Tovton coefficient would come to -46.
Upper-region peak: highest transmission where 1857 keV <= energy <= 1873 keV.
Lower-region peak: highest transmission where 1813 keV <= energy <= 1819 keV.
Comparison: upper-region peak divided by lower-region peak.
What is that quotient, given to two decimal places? 1.45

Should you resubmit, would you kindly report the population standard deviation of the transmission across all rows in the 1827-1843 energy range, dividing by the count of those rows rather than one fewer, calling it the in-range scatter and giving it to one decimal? 3.8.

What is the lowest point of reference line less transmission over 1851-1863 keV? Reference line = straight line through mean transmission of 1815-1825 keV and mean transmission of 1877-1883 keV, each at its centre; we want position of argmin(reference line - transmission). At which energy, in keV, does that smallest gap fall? 1856 keV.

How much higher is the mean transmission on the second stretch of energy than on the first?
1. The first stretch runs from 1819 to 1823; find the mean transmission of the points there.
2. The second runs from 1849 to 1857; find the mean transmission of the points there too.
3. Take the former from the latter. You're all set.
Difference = 11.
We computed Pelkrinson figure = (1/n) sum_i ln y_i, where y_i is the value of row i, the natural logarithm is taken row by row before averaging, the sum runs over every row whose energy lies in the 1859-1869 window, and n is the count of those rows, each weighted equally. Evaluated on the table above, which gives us 4.09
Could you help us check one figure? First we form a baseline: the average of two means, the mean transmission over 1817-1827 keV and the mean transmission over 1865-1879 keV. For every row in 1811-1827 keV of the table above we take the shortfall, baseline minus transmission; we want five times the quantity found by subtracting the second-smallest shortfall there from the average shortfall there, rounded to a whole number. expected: 11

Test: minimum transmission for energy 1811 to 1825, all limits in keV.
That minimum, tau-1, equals 40.9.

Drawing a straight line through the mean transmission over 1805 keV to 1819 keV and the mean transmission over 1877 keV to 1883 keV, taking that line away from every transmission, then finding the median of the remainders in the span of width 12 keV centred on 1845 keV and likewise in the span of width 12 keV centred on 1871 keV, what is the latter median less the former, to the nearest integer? 1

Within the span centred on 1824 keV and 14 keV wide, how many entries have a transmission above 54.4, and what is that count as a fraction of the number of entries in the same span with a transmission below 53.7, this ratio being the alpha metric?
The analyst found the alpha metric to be 0.0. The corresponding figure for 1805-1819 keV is 0.0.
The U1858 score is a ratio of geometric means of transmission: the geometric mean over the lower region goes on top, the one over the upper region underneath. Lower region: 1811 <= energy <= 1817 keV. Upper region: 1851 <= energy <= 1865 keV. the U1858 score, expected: 0.73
